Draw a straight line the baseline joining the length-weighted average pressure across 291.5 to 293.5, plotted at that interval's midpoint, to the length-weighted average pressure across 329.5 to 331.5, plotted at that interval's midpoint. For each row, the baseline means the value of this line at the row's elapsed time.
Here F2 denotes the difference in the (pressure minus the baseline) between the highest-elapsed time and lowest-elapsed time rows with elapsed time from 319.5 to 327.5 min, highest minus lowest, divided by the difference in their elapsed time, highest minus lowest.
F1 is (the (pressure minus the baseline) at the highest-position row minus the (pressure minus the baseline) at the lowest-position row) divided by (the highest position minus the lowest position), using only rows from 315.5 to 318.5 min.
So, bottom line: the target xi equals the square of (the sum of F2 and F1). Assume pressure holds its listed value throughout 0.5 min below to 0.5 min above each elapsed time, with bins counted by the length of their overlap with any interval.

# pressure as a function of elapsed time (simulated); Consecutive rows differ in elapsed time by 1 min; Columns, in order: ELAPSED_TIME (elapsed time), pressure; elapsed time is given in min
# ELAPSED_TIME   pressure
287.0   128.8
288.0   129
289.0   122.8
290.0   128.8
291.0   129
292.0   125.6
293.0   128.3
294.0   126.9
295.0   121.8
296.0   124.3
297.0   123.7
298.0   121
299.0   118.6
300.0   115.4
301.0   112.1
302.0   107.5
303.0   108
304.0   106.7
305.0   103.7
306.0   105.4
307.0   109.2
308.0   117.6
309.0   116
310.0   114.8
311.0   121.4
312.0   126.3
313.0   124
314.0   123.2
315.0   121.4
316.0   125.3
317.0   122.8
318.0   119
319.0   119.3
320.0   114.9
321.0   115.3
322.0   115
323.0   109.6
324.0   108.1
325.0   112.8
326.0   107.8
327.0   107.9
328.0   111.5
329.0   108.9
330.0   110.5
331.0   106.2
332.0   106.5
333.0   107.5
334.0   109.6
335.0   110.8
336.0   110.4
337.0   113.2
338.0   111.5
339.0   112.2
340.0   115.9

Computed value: 10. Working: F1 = -2.7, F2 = -1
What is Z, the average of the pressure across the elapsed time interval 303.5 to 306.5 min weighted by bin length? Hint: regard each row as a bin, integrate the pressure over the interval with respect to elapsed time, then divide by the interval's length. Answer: 105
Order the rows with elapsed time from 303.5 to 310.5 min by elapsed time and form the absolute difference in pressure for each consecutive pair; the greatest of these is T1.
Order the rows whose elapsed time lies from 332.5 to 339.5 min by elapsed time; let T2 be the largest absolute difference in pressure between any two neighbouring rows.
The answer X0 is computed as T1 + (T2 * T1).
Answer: 32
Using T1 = 8.4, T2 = 2.8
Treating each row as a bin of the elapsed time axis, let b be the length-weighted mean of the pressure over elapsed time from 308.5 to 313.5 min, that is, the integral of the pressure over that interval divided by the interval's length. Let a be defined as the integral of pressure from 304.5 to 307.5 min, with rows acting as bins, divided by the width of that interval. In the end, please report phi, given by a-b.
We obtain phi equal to -14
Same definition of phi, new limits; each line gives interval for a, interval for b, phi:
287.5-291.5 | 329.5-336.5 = 19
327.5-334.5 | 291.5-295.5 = -17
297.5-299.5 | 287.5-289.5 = -6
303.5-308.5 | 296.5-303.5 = -7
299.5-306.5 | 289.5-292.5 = -19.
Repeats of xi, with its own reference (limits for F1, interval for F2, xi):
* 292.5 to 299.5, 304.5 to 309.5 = 6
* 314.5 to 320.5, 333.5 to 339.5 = 0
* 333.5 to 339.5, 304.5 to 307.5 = 18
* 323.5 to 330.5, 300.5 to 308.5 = 5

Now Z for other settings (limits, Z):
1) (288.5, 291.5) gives 127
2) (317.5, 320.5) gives 118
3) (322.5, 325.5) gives 110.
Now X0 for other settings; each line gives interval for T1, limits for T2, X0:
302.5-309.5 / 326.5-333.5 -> 45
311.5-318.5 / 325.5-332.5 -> 21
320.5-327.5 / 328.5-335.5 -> 29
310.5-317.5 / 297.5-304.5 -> 27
